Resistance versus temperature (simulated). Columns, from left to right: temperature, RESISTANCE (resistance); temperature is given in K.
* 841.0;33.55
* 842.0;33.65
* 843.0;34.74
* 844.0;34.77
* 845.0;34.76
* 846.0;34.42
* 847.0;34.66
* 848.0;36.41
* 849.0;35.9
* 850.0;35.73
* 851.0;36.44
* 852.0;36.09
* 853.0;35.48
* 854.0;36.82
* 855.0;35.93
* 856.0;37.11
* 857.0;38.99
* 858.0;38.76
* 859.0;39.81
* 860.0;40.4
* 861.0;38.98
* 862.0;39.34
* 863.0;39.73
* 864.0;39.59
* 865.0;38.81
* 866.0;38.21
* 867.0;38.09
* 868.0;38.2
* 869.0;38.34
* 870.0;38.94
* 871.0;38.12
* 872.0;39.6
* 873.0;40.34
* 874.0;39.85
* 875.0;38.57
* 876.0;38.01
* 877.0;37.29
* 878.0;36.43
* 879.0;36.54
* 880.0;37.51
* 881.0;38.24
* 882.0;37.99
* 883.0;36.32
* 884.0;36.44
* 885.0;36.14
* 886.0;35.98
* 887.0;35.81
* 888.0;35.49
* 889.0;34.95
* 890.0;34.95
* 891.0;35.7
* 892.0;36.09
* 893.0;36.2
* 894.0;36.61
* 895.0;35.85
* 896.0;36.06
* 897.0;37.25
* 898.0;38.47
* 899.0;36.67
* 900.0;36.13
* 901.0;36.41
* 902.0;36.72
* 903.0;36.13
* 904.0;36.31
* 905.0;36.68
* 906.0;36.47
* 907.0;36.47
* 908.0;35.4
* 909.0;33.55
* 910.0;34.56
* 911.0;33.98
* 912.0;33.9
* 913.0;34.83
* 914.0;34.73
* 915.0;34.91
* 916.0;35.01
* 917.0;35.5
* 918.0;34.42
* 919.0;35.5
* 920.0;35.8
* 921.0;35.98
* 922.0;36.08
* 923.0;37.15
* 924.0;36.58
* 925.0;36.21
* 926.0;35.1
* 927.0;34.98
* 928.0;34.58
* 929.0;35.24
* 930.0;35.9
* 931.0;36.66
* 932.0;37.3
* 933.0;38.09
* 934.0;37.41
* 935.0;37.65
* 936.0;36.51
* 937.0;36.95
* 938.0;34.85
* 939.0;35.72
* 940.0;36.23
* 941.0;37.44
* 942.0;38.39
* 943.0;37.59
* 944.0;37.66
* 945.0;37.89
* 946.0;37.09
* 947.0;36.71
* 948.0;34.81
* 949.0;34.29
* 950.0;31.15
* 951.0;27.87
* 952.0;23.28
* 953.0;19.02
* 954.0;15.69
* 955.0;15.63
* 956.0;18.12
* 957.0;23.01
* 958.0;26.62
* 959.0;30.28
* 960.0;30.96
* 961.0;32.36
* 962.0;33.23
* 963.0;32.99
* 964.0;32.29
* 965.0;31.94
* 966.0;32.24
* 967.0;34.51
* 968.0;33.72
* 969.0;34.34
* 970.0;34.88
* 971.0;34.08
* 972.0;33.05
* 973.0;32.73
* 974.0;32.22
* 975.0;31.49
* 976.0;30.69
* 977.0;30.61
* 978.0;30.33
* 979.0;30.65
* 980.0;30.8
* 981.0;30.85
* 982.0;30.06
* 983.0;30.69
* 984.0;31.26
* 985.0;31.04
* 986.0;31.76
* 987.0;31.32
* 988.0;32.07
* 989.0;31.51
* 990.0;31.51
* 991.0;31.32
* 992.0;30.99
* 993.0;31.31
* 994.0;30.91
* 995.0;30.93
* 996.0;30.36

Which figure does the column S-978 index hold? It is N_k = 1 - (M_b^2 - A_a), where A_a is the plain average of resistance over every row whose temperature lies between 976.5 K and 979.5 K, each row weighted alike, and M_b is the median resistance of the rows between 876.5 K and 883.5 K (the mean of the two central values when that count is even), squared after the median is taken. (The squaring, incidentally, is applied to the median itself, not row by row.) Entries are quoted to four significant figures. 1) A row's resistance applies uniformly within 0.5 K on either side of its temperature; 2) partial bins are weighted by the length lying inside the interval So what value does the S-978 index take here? -1359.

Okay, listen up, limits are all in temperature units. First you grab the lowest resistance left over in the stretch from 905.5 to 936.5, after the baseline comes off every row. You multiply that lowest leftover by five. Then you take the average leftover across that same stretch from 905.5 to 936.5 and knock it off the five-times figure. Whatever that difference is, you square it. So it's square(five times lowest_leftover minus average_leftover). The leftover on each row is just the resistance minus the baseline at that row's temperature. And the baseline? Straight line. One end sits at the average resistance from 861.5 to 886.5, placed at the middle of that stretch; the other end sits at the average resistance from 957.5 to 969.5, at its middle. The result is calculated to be 139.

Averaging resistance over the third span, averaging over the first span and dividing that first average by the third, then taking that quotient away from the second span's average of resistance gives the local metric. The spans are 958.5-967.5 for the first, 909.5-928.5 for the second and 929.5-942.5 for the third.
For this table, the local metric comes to 34.4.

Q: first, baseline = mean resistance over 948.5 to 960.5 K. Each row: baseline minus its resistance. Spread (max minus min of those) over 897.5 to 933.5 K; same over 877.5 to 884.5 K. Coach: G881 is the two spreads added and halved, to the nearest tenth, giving 3.4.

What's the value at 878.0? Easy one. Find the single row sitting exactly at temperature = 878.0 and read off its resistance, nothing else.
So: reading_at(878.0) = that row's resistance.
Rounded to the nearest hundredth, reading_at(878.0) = 36.43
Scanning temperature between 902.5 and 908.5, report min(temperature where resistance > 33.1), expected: 903.0 K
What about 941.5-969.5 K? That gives 942.0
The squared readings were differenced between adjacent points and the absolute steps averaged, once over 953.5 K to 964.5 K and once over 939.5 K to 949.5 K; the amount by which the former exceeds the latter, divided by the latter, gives 0.65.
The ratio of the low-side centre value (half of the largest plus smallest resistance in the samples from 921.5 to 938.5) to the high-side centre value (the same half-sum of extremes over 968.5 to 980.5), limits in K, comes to 1.11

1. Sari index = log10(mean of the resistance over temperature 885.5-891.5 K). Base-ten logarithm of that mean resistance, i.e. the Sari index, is 1.55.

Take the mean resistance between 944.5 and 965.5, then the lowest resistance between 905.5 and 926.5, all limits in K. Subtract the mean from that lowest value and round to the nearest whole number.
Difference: 5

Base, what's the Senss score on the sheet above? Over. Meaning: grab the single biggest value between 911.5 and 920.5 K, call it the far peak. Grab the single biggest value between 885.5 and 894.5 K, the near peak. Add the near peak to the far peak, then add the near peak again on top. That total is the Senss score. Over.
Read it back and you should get 109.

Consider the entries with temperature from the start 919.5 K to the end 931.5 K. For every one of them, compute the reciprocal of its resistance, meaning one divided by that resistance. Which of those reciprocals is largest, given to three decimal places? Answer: 0.029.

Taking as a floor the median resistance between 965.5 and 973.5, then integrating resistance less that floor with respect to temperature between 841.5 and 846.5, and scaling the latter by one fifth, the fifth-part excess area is 1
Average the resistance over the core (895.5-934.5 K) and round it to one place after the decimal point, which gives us 35.9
